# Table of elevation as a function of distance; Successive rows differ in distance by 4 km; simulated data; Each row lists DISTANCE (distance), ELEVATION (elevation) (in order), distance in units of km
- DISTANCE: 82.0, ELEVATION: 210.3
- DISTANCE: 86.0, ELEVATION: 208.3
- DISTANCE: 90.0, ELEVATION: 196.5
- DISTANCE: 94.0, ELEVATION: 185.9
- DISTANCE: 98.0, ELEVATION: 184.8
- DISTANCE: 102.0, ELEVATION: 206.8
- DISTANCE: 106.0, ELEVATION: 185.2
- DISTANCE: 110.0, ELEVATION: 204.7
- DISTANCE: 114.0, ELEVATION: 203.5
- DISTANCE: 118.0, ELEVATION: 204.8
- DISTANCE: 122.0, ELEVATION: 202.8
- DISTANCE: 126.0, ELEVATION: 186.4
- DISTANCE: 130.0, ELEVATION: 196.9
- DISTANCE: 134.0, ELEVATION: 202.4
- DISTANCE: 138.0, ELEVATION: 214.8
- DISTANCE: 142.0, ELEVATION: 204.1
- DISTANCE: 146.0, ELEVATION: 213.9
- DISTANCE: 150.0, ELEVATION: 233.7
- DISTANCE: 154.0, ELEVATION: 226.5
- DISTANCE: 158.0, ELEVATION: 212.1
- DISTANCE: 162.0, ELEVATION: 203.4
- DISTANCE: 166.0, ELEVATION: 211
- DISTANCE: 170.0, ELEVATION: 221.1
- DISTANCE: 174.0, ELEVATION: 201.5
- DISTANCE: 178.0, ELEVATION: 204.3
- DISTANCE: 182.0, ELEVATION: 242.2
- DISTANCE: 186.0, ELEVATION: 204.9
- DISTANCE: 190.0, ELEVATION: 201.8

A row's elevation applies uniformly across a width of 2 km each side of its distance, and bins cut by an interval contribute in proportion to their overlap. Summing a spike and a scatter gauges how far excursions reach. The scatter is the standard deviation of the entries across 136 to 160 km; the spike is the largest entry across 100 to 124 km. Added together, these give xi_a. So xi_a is 217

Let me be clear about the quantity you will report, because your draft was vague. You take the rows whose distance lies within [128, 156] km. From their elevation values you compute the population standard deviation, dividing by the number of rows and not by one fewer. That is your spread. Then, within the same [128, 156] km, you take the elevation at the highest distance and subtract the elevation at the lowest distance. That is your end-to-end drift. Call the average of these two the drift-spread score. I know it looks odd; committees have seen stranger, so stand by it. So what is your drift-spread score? 21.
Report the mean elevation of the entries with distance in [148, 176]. 216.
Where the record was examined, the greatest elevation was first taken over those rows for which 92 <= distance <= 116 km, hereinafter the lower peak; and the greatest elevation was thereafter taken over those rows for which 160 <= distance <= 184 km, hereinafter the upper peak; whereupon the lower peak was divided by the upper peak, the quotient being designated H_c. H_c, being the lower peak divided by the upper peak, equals 0.85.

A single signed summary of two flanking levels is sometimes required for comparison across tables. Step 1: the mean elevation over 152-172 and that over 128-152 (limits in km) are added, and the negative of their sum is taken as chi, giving -426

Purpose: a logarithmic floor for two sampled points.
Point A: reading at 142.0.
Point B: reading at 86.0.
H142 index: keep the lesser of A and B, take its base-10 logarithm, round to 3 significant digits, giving 2.31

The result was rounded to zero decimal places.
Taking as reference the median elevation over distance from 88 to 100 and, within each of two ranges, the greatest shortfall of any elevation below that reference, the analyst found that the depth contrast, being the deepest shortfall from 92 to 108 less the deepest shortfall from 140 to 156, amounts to 19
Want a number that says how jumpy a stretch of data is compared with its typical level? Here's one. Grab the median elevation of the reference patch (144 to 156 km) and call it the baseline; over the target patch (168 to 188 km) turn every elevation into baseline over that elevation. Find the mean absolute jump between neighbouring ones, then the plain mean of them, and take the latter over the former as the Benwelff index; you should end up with 9.2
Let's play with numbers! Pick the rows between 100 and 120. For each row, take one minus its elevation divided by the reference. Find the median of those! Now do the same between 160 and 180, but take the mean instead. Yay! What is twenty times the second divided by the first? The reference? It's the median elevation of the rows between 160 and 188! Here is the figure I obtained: -336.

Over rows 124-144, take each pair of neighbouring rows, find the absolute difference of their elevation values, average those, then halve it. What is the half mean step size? 4.9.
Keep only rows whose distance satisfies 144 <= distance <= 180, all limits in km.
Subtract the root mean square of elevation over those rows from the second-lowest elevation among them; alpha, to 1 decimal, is -11.0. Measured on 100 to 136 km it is -13.0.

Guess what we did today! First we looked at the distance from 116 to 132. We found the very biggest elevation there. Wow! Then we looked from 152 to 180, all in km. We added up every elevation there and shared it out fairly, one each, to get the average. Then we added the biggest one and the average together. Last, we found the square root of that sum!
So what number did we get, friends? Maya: 20.4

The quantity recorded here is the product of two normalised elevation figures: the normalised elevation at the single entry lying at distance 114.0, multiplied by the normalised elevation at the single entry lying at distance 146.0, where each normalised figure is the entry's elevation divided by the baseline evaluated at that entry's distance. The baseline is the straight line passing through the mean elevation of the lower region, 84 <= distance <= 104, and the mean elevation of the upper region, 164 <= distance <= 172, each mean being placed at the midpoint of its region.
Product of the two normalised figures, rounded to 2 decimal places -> 1.03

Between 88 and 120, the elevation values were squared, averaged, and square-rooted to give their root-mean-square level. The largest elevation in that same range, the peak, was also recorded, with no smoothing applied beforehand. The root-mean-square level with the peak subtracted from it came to -10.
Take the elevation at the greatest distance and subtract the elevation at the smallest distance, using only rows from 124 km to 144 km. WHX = 18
